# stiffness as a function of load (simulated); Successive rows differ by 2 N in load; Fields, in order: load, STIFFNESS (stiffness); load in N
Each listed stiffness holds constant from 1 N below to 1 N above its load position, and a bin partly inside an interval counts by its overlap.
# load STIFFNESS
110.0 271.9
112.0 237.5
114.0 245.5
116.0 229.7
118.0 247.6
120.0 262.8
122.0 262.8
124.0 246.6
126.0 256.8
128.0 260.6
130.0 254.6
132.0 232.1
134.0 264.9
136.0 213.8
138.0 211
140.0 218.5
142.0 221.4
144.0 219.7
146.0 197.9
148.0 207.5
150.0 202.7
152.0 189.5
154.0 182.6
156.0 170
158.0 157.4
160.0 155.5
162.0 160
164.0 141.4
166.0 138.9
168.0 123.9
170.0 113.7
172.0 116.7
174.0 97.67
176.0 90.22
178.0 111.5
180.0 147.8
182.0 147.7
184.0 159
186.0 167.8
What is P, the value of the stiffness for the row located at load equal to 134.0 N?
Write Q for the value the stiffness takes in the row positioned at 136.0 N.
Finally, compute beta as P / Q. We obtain 1.2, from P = 264.9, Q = 213.8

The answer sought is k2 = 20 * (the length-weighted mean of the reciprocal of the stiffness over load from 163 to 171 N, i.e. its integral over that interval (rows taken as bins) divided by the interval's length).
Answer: 0.156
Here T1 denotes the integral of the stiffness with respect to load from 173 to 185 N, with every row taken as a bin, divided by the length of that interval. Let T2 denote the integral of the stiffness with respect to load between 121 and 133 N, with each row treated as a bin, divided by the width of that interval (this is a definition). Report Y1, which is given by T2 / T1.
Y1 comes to 2.0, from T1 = 126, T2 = 252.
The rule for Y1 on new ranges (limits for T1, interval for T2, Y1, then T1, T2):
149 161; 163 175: 0.7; 176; 122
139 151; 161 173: 0.6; 211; 132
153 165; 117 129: 1.6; 161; 256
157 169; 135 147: 1.5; 146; 214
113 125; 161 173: 0.5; 249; 132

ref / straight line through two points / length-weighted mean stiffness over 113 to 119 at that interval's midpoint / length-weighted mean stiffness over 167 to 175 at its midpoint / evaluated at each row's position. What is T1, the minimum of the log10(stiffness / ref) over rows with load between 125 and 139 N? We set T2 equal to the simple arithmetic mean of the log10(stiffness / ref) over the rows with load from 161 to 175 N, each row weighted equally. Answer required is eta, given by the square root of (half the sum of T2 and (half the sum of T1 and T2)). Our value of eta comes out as 0.165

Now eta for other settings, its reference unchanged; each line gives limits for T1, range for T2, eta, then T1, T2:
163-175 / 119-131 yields 0.206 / -0.04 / 0.068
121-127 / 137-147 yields 0.257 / 0.05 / 0.073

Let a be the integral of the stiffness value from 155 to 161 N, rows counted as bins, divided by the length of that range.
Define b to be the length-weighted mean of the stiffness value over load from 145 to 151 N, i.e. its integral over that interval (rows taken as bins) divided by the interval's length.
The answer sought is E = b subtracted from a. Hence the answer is -42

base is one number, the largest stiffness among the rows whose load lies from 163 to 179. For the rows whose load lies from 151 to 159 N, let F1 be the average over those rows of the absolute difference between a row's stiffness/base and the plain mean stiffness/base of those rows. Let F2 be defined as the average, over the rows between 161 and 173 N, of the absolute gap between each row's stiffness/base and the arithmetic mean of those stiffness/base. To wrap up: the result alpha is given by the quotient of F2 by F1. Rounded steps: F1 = 0.08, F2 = 0.101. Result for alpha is 1.3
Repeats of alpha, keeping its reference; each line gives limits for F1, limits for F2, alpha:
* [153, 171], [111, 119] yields 0.4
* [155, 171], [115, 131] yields 0.5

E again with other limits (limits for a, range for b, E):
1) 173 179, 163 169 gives -35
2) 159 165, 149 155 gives -39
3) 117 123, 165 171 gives 132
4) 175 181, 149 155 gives -75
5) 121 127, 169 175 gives 146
